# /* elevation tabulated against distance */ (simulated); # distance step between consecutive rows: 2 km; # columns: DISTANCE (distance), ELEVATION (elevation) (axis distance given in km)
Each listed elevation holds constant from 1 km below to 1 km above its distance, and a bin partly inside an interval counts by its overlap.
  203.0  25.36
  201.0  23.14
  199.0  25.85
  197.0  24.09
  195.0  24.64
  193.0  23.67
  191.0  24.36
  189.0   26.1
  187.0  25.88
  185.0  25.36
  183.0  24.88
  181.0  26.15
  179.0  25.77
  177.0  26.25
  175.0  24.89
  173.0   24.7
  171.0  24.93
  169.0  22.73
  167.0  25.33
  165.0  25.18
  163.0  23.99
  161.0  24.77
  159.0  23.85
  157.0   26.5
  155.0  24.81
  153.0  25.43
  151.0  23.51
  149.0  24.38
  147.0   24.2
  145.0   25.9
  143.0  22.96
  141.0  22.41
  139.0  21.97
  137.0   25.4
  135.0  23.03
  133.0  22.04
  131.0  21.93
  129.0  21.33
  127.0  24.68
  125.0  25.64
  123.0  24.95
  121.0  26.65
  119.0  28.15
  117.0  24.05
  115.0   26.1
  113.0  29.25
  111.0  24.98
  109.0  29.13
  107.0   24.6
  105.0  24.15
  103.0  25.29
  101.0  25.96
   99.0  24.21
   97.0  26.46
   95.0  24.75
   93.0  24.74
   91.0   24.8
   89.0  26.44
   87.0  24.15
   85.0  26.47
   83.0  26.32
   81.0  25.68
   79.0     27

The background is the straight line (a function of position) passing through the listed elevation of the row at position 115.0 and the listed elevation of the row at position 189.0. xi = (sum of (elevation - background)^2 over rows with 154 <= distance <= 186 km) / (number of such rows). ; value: 2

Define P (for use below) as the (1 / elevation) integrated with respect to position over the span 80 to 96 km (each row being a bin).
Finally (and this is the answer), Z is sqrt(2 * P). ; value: 1.1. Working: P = 0.63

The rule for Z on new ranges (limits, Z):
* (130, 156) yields 1.5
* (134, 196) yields 2.2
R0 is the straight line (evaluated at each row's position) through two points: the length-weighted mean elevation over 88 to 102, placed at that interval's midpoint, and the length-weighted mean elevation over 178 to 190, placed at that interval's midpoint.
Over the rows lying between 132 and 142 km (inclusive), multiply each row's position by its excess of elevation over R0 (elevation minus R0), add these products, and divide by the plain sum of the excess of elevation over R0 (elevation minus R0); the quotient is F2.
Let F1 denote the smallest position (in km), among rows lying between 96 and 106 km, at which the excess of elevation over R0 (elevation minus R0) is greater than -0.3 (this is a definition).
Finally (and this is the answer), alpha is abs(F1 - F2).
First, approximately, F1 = 97.0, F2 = 137.1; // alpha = 40.1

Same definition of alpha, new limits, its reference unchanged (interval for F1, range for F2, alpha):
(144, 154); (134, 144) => 5.5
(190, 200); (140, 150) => 55.3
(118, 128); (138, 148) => 22.5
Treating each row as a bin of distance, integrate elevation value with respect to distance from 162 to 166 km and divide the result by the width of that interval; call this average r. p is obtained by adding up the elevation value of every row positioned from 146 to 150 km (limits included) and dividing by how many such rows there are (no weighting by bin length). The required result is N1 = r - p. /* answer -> 0.3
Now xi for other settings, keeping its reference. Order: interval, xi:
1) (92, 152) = 6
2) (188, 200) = 3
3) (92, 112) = 2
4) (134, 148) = 8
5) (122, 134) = 10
